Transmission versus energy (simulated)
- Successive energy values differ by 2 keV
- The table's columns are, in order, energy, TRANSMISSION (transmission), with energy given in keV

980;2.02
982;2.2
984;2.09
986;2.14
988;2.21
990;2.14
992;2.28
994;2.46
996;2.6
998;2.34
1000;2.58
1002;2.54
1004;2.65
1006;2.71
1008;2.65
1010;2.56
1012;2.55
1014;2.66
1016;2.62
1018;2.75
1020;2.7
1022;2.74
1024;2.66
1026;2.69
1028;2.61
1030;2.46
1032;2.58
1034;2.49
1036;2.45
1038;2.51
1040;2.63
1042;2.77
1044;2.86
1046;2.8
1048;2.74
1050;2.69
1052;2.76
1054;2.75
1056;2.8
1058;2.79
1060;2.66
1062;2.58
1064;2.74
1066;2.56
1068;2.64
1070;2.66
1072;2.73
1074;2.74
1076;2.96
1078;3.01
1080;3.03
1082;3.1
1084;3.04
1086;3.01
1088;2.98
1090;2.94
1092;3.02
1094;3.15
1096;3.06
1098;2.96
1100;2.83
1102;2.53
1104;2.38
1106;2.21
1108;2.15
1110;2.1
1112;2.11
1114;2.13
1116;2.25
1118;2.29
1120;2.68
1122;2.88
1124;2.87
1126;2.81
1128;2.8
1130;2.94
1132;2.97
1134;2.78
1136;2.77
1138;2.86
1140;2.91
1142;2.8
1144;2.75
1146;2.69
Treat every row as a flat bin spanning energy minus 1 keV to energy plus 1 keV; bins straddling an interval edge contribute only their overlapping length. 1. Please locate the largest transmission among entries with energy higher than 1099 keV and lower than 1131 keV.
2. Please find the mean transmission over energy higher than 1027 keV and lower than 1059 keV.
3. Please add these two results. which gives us 5.61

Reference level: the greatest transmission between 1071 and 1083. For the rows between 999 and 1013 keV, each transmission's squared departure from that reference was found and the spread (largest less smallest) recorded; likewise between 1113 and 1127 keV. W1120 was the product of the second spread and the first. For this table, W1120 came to 0.14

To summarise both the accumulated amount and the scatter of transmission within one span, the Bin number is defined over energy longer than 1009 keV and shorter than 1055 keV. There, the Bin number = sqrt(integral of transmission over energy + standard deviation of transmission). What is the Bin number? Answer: 11.1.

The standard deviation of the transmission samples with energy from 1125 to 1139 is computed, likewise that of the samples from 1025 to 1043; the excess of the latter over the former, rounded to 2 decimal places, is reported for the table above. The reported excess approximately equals 0.03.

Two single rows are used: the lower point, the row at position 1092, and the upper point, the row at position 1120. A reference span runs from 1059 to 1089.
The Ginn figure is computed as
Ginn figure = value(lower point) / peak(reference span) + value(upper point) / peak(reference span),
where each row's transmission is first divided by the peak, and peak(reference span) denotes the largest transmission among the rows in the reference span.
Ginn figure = 1.84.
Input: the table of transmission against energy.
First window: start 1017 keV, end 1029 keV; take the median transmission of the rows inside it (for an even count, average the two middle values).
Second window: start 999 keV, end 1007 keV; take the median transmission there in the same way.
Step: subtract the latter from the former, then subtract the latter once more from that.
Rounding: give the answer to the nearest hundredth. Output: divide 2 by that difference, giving -0.79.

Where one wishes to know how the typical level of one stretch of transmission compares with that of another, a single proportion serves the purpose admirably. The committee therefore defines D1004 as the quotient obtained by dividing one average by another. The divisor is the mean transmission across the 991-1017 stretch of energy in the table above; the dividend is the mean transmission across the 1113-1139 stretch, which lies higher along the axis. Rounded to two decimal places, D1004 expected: 1.06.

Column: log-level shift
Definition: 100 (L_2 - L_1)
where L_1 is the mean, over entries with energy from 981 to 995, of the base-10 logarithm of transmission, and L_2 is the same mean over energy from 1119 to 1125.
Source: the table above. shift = 10.3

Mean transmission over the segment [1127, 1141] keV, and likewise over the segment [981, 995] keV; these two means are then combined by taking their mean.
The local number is 2.54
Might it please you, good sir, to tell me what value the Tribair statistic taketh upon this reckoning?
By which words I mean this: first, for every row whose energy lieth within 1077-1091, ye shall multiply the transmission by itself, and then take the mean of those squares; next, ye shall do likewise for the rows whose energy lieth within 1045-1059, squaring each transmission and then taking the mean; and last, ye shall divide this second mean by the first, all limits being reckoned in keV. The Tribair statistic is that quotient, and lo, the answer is 0.838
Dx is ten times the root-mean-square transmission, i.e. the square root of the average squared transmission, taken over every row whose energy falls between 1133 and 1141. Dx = 28.3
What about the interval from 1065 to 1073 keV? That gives 26.5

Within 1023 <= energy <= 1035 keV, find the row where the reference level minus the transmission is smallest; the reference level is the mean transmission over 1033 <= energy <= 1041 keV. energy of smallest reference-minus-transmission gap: 1026 keV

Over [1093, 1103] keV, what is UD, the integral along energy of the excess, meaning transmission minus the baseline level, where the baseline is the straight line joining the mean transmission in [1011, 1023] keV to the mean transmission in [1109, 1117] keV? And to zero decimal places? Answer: 7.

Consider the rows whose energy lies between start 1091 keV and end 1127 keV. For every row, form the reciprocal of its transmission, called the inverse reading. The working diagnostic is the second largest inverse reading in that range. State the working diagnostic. 0.47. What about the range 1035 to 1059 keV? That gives 0.40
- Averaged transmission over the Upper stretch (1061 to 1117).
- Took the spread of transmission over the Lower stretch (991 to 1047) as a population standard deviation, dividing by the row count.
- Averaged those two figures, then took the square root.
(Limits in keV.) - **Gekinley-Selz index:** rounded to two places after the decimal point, 1.19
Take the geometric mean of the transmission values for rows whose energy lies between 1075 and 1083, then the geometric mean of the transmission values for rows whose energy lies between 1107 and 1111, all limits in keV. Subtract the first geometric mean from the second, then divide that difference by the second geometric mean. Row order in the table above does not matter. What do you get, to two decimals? -0.42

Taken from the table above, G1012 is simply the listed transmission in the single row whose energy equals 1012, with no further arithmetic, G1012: 2.55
